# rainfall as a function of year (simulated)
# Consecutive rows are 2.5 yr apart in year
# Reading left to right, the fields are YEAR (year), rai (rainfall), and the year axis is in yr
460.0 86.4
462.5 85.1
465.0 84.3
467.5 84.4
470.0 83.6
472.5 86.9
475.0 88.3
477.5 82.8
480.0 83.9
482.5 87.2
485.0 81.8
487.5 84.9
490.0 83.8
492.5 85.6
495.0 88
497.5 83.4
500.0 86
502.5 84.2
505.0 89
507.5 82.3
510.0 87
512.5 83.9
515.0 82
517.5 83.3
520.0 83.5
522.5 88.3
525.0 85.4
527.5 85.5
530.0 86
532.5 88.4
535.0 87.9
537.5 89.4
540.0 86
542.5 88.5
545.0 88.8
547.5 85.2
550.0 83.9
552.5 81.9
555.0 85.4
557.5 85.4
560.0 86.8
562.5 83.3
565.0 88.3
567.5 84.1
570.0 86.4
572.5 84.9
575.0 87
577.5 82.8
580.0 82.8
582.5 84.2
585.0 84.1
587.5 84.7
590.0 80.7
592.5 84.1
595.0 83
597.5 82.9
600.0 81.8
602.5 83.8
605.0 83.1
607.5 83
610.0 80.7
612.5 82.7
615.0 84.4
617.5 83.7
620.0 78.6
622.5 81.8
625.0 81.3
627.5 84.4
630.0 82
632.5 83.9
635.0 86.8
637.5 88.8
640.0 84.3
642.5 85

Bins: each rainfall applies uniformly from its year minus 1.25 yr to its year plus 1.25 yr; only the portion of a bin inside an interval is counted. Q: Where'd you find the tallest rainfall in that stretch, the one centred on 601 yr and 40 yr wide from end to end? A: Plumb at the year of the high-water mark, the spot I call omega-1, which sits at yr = 587.5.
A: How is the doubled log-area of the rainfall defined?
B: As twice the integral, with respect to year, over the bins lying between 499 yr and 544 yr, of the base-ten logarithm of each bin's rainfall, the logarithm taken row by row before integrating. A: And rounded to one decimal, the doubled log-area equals 174.1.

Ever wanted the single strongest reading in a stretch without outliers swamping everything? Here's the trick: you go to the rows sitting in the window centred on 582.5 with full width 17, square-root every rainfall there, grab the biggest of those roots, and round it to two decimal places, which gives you 9.33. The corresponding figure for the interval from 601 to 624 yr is 9.19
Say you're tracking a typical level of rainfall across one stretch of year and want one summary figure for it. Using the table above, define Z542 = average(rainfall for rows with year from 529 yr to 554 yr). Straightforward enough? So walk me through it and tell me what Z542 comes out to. 86.6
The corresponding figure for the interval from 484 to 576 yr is 85.6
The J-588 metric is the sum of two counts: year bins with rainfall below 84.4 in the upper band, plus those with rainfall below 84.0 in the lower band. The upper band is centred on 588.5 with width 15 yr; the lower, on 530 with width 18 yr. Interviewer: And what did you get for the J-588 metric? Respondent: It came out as 5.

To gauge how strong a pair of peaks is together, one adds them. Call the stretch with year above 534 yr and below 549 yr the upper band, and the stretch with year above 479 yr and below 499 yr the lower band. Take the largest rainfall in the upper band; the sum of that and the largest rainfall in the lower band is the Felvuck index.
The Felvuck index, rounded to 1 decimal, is 177.4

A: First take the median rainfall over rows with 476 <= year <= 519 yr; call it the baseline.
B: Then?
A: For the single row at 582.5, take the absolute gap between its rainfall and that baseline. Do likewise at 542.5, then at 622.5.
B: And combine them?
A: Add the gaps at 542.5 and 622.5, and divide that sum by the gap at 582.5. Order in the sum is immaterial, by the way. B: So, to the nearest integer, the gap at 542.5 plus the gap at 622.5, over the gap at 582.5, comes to 22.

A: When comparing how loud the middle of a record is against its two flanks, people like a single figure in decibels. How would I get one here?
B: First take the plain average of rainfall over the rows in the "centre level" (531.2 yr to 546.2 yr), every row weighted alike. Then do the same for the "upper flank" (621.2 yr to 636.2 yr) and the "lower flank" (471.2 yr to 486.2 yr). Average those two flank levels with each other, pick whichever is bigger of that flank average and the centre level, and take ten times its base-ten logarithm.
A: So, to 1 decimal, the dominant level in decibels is 19.5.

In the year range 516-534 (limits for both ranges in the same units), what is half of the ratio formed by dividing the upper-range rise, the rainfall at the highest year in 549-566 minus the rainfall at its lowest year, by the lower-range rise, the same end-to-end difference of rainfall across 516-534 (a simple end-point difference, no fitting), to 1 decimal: 0.4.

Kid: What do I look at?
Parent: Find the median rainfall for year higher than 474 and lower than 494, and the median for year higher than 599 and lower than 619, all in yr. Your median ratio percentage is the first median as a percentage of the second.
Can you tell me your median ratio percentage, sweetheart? 101.6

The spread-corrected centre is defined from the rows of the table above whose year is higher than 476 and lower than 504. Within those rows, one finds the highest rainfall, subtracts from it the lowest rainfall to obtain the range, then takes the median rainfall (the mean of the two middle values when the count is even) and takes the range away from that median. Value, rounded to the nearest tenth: 78.0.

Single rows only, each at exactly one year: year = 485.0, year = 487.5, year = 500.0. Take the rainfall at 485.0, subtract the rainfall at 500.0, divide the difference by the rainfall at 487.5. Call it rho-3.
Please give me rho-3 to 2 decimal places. -0.05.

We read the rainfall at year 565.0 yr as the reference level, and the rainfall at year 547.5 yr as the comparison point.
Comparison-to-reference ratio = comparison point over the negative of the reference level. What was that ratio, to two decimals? -0.96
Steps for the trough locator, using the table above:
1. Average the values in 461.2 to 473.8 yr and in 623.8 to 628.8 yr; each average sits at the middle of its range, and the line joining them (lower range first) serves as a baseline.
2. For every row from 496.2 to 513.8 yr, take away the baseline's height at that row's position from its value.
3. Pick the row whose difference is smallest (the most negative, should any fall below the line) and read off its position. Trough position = 507.5 yr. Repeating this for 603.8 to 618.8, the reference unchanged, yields 610.0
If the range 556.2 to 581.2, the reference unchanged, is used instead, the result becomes 577.5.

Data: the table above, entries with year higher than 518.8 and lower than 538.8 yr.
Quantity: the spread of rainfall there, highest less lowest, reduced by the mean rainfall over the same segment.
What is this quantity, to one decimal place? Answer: -80.9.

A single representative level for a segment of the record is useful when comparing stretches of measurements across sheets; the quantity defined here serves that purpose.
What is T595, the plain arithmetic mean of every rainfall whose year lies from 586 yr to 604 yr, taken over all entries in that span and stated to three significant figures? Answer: 83.0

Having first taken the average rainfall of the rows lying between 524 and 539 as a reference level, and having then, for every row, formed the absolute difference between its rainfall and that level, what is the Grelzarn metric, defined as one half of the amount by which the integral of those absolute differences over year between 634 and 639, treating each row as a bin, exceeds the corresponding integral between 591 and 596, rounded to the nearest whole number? -6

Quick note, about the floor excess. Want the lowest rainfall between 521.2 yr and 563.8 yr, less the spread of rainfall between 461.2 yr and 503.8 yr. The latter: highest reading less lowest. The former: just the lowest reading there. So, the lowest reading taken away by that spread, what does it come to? 75.4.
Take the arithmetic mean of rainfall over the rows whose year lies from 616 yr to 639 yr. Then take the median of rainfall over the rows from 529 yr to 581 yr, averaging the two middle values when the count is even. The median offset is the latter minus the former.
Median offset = 2.5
